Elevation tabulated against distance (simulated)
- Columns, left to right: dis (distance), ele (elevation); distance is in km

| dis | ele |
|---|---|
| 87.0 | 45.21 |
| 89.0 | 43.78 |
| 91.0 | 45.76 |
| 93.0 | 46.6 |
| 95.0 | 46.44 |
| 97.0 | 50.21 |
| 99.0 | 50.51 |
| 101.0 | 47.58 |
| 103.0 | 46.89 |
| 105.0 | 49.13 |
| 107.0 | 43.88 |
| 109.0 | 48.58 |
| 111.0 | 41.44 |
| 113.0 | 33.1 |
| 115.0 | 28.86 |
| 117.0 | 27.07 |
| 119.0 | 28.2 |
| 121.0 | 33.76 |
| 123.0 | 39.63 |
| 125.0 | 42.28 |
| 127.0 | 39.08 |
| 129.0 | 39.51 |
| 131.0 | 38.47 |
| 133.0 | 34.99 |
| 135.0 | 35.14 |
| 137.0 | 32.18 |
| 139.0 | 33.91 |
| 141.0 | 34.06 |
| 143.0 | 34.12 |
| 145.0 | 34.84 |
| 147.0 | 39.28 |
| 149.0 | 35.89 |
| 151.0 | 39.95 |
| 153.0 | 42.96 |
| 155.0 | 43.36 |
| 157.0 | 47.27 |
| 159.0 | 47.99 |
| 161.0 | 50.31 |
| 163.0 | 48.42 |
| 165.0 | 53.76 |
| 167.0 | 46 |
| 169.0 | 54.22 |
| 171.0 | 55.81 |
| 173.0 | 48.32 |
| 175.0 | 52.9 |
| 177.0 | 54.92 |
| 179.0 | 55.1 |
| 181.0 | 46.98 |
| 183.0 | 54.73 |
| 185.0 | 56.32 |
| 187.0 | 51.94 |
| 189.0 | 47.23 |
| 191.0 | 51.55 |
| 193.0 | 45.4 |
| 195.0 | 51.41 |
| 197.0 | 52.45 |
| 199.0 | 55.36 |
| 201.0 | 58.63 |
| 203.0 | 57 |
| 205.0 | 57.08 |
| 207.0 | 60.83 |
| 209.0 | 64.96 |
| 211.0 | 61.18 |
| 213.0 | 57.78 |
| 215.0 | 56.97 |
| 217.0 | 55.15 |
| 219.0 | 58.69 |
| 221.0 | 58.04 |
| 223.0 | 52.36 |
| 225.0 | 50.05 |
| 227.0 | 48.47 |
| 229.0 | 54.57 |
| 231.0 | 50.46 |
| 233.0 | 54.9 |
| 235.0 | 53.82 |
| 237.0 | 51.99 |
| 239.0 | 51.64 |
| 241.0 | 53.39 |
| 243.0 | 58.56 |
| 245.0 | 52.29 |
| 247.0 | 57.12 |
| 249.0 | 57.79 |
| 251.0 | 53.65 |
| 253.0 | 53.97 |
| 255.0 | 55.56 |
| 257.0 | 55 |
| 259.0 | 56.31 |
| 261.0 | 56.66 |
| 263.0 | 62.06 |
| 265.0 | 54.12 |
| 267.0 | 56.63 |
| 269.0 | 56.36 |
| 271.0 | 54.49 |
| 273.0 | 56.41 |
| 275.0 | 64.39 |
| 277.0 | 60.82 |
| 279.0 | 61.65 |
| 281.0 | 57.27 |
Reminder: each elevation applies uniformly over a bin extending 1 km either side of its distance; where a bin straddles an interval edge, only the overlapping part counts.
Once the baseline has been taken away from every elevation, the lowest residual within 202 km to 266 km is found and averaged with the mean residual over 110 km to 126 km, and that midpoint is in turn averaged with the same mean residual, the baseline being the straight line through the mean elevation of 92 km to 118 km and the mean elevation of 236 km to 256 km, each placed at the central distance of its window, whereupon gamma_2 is -8.5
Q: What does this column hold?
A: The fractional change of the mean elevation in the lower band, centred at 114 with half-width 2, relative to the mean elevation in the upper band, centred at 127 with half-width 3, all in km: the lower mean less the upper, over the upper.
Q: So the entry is -0.23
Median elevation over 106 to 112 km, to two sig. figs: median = 44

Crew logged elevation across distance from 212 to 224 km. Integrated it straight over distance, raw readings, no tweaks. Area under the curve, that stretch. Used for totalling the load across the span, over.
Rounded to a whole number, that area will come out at 678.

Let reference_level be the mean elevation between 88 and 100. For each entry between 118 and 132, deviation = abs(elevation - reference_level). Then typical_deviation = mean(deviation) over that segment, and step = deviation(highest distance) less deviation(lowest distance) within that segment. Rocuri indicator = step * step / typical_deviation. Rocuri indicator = 11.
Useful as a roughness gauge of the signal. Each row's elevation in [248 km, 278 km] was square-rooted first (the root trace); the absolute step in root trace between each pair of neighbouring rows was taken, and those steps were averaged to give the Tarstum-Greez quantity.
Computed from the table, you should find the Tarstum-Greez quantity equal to 0.186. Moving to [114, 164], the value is 0.188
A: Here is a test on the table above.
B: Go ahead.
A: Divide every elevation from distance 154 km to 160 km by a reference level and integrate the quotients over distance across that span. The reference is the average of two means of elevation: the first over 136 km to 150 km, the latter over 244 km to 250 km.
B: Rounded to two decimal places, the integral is 6.12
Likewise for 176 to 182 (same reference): 6.93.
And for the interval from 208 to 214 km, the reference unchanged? 8.12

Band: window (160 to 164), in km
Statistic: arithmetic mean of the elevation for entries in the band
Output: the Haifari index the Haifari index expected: 49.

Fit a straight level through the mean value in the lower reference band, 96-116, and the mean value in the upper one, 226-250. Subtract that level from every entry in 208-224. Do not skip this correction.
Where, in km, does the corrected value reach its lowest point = 223.0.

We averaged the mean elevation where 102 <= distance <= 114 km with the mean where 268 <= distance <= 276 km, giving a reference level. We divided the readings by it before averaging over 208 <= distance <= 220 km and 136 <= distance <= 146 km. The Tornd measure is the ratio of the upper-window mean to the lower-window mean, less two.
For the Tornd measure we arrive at -0.25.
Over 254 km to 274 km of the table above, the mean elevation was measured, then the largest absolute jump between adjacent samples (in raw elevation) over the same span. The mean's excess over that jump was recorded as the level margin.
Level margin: 48.4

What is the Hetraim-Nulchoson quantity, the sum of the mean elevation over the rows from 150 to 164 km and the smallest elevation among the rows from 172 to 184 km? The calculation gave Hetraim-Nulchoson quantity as 93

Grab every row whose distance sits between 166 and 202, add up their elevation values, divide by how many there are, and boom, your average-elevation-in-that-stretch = 52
